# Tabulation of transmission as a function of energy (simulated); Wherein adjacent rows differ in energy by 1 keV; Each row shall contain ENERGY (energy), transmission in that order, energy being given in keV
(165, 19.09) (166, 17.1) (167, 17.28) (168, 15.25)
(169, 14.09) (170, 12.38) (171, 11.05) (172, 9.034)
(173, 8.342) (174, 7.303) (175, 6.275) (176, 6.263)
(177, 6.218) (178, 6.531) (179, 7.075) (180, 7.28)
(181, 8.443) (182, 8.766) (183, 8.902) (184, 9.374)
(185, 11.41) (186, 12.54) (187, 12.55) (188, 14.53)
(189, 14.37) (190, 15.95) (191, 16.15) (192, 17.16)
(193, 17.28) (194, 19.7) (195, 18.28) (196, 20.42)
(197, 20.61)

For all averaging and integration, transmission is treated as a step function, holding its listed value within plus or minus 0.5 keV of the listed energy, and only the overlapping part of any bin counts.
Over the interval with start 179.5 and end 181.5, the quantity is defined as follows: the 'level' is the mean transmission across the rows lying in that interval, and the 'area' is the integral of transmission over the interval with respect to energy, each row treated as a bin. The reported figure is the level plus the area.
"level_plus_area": 24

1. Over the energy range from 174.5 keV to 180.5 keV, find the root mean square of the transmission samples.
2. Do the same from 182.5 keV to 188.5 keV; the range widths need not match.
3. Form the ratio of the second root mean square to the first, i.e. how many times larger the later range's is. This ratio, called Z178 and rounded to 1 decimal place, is 1.8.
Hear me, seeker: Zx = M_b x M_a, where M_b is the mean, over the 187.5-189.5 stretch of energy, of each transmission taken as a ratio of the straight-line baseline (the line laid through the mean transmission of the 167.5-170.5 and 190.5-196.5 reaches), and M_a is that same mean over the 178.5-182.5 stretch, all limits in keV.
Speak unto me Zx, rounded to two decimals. 0.41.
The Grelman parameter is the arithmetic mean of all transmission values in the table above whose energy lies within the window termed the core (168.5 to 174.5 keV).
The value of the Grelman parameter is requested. 10.4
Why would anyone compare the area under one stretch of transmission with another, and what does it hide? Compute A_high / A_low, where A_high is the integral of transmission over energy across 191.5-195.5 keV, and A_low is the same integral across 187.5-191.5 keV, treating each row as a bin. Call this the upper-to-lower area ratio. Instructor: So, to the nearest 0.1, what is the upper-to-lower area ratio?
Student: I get 1.2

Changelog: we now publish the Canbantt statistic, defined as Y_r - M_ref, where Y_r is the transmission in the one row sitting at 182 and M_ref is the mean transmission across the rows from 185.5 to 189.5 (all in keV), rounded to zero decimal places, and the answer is -5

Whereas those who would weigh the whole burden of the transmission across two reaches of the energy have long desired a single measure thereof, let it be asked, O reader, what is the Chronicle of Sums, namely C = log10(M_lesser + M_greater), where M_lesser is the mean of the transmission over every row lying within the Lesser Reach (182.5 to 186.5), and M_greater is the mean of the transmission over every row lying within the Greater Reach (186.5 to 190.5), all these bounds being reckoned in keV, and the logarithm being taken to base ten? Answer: 1.40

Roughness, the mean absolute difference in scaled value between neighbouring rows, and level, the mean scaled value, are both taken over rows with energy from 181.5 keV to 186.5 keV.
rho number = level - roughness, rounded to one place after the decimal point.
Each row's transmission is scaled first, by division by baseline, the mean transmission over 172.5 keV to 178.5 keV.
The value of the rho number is 1.4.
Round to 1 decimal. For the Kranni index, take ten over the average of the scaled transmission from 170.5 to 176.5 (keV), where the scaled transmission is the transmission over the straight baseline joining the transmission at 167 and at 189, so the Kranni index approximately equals 20.5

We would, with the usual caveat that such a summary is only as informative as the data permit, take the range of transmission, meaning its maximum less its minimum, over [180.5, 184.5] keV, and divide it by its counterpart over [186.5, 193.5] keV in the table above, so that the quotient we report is 0.2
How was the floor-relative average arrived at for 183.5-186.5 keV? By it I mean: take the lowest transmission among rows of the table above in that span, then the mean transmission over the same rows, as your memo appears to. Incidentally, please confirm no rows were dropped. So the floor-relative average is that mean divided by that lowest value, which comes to 1.18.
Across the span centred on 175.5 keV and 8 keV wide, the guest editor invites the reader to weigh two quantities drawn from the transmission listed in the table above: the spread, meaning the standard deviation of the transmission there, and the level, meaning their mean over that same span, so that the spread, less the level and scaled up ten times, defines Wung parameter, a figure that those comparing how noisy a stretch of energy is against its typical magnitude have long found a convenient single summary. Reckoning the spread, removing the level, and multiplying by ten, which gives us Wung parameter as -61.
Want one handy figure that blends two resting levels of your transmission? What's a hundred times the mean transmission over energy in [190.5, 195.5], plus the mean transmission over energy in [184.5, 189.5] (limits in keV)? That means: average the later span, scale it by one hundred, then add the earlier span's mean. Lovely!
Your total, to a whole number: 1784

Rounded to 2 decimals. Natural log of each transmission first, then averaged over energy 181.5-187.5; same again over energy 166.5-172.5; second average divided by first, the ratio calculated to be 1.09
